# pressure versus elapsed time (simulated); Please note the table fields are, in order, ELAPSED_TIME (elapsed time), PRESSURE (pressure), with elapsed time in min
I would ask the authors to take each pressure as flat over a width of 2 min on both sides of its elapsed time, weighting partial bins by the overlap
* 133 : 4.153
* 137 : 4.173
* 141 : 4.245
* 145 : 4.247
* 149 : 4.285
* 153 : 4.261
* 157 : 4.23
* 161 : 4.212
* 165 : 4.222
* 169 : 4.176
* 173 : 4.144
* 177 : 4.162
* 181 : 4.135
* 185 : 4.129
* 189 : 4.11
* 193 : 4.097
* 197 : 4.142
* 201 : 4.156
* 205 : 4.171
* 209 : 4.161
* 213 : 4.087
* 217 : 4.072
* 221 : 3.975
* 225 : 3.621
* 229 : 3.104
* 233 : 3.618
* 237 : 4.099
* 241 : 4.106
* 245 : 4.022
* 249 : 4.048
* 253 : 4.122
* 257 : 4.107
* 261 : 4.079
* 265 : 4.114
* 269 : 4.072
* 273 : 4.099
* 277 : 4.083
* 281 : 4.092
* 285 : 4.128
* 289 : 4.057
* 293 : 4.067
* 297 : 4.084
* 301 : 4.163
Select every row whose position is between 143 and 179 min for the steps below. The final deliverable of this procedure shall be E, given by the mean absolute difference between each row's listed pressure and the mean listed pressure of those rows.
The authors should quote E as 0.037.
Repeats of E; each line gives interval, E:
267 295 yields 0.018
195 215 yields 0.023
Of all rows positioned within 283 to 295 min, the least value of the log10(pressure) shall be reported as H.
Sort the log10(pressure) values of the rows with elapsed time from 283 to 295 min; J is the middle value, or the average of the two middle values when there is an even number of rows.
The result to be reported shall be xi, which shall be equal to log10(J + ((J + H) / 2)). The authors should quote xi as 0.086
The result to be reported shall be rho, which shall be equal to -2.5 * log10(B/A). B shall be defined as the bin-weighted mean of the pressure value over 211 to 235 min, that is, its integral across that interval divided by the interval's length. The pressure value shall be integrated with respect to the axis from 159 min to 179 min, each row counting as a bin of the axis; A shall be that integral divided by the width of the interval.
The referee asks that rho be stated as 0.12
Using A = 4.18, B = 3.75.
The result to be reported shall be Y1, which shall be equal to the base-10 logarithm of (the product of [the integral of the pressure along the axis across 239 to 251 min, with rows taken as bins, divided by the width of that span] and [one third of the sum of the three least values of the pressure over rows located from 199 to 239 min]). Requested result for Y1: 1.15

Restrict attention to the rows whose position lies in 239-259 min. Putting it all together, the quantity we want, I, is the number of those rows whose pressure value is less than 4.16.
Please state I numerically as 5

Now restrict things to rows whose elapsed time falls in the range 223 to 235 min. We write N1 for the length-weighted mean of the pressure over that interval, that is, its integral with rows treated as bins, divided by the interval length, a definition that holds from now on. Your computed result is 3.45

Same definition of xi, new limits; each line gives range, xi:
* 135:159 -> 0.098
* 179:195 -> 0.089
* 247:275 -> 0.087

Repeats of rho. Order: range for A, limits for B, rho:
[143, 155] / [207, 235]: 0.12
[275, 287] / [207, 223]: 0.01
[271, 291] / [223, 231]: 0.21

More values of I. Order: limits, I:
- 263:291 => 7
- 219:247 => 7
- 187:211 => 4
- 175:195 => 4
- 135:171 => 0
